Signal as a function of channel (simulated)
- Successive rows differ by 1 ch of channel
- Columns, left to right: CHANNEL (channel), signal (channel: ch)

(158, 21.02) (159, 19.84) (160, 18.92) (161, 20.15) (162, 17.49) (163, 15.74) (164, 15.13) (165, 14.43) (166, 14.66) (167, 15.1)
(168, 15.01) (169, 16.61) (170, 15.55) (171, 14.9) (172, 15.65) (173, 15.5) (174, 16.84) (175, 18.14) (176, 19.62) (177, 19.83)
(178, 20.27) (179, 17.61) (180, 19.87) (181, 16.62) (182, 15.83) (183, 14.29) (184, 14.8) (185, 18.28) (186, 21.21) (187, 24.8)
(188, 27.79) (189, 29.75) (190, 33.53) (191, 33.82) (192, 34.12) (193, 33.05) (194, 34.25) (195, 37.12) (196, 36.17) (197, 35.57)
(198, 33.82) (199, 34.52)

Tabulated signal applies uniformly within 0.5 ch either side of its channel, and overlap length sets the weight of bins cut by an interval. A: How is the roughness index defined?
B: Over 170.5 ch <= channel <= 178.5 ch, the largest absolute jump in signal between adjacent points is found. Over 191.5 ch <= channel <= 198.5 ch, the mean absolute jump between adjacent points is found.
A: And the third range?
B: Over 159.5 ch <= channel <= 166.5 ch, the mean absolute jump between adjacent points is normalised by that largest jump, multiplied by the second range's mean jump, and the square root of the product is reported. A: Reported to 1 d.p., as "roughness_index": 1.1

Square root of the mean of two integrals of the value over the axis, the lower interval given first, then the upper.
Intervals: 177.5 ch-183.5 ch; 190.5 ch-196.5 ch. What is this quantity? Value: 12.5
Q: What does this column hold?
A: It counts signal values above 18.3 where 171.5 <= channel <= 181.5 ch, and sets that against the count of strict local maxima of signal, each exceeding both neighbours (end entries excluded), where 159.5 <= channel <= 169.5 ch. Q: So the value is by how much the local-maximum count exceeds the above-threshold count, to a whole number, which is -2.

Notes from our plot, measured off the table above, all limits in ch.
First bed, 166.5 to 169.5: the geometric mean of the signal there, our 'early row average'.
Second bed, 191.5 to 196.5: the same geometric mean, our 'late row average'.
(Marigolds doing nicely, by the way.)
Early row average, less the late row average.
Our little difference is -19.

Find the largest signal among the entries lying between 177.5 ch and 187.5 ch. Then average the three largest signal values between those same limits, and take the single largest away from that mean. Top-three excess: -2.7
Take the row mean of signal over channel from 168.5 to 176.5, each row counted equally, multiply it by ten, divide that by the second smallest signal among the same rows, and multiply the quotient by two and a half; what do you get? 26.8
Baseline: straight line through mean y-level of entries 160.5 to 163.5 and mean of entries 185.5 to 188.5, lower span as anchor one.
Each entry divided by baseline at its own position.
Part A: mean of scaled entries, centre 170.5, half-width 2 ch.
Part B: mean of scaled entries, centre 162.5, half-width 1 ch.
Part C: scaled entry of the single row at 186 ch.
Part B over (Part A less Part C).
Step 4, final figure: -10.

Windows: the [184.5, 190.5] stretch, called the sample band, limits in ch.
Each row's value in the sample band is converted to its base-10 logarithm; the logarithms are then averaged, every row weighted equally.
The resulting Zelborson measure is 1.40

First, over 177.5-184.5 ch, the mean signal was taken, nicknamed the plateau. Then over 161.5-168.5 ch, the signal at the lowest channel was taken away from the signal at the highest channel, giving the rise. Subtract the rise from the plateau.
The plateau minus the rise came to 20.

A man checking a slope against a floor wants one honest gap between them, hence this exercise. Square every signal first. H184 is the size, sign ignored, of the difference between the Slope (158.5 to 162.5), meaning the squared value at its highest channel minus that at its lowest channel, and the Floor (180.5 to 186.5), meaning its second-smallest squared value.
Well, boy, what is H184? 307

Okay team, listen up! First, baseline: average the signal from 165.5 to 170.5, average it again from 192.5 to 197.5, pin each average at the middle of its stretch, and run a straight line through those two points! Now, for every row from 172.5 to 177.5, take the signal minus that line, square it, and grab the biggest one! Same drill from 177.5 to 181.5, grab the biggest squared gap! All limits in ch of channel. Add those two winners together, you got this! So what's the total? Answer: 82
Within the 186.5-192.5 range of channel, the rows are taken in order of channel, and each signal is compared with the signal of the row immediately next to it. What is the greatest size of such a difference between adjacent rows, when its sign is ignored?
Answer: 3.8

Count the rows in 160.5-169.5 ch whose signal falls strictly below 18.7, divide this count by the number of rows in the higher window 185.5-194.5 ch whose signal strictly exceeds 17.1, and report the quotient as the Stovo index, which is 0.89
